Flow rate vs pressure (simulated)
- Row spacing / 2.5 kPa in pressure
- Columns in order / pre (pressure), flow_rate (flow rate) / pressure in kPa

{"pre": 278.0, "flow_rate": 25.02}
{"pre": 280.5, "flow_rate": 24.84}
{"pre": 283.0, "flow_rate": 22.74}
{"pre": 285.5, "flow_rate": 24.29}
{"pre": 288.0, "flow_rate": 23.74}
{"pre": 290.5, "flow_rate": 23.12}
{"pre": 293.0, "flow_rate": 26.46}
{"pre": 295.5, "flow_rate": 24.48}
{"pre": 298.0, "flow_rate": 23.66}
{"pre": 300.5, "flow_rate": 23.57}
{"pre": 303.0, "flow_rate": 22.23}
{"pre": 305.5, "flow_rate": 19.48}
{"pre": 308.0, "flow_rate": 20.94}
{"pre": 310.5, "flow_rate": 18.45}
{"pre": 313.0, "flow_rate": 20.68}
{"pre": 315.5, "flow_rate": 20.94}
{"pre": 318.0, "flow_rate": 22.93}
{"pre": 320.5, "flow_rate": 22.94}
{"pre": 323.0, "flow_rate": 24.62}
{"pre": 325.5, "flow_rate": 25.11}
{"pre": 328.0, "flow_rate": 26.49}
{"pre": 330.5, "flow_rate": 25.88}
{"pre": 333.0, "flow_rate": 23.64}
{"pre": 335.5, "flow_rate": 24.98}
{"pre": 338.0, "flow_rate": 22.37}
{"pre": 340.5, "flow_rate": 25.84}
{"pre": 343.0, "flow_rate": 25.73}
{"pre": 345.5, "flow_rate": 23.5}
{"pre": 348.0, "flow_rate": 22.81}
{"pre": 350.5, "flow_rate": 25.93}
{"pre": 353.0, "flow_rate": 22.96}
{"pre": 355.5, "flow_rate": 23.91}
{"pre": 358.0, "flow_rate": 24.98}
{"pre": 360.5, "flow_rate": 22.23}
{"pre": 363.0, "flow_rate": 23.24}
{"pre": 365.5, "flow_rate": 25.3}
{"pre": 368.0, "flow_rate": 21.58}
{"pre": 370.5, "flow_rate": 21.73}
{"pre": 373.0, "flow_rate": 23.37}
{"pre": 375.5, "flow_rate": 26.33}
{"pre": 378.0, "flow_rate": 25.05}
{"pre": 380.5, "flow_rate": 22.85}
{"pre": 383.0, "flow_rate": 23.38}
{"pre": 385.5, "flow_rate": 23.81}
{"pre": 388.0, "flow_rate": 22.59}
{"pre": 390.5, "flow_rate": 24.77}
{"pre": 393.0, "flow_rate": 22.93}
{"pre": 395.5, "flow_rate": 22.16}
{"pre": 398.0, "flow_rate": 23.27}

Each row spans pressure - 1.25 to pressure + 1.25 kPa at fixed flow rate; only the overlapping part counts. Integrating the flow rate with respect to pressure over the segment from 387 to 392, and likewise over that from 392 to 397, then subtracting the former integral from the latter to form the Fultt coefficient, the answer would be -5.7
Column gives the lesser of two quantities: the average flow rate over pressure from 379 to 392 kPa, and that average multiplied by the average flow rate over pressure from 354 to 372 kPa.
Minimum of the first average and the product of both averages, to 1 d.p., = 23.5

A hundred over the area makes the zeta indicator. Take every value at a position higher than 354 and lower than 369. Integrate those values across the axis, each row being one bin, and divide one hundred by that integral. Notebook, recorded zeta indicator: 0.28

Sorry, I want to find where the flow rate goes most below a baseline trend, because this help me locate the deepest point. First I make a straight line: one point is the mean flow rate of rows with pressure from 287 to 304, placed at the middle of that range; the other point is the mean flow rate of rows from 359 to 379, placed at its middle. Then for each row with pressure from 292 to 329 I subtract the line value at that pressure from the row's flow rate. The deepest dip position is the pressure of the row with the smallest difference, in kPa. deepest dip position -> 310.5 kPa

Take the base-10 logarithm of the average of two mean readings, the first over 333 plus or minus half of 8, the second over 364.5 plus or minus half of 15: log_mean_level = 1.38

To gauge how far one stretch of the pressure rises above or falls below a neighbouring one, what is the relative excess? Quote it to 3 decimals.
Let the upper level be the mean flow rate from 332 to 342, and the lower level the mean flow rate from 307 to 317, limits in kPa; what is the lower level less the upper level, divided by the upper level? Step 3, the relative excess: -0.163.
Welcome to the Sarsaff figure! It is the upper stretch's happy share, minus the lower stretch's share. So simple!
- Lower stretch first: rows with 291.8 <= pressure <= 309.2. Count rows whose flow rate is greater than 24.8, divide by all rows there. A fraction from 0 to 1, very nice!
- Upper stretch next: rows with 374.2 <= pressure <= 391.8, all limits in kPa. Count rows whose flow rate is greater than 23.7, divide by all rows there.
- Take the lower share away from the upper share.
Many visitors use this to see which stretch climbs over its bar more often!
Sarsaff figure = 0.43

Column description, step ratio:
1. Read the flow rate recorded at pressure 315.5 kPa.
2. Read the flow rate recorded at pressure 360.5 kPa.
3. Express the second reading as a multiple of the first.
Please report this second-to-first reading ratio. 1.06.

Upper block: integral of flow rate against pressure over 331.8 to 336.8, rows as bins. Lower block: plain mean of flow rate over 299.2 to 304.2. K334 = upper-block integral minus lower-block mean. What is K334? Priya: 99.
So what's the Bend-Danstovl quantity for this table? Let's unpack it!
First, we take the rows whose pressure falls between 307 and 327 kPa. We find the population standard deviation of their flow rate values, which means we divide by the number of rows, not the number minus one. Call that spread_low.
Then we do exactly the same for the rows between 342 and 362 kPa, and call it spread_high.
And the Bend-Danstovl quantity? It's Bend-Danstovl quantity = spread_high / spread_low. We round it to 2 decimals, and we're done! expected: 0.62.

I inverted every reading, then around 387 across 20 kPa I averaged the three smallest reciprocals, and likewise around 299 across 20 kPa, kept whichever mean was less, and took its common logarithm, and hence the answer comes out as -1.39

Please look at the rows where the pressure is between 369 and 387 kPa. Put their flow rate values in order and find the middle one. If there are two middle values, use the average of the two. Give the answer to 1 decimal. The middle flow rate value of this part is 23.4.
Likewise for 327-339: 25.0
